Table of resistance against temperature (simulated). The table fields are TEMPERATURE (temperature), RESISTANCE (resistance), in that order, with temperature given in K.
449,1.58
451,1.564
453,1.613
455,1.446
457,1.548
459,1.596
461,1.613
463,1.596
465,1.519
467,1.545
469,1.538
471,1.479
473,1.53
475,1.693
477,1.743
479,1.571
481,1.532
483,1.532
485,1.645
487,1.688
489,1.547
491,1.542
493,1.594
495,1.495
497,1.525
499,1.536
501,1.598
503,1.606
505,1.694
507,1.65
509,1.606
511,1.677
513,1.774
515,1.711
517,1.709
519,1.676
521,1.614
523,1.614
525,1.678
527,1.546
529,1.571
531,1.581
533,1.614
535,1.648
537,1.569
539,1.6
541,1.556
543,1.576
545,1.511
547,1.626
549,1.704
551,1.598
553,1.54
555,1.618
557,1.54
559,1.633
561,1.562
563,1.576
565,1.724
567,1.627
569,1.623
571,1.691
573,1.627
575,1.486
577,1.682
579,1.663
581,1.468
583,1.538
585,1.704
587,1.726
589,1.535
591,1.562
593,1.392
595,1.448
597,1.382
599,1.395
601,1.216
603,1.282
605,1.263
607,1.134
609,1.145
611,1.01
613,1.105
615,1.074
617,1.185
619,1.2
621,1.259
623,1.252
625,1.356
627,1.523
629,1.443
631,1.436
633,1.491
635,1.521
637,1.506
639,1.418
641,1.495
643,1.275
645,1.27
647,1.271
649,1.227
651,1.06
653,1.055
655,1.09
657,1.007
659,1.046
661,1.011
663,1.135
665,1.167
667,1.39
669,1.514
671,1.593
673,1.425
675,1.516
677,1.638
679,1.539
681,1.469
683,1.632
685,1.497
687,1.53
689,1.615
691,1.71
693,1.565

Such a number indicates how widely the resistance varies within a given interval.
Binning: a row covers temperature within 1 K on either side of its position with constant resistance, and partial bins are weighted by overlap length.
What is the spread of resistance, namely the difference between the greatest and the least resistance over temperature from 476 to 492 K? 0.21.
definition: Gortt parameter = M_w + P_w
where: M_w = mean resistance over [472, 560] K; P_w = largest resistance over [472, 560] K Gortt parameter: 3.38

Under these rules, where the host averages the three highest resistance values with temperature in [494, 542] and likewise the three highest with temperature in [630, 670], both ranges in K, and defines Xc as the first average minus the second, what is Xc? 0.22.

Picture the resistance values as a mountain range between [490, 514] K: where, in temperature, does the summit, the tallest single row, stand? 513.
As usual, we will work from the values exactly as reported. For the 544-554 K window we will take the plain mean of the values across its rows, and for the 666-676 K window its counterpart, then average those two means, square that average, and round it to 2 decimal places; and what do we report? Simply 2.38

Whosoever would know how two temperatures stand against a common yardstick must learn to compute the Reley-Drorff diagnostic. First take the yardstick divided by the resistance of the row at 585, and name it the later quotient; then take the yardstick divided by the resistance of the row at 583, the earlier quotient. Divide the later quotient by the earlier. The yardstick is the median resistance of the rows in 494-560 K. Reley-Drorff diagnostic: 0.9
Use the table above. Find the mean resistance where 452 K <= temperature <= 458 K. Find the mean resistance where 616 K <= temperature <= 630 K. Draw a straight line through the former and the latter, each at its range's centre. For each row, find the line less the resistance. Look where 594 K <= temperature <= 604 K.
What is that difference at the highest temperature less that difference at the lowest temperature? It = 0.16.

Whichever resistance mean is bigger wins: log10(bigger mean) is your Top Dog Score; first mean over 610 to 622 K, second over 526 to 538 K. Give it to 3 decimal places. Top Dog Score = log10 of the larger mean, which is 0.201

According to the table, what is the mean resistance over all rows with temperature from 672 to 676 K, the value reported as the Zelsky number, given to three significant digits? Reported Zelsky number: 1.47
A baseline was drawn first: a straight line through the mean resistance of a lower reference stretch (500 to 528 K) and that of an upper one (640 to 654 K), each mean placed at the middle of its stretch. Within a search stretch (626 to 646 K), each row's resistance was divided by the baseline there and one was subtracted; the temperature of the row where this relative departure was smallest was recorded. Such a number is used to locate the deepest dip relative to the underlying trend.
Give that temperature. 643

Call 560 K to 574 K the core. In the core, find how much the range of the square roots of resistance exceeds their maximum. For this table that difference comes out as -1.25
